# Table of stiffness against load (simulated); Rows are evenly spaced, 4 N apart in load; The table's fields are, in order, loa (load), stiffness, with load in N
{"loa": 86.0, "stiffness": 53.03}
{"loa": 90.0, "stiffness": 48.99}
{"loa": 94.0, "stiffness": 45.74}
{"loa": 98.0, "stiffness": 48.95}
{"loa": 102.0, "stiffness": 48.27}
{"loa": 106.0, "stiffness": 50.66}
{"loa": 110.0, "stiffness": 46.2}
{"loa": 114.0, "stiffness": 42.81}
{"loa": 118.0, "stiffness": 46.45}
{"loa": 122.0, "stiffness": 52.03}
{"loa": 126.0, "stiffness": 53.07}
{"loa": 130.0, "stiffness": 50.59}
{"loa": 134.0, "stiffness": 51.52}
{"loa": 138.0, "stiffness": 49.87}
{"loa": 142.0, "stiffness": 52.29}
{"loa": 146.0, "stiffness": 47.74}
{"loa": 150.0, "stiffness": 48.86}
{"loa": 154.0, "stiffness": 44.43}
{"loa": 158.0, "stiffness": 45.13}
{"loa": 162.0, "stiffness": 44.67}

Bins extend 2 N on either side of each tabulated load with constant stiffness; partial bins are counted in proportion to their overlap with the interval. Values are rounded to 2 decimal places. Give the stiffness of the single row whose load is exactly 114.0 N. 42.81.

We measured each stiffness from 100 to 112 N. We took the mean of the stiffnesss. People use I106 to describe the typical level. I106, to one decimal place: 48.4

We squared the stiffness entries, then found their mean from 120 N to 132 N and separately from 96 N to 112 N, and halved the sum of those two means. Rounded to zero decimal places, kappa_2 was 2526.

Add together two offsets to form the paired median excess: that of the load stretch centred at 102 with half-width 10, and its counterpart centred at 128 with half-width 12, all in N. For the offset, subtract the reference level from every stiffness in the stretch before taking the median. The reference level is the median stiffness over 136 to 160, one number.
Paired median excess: 2.7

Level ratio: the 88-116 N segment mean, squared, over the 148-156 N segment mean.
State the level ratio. 48.1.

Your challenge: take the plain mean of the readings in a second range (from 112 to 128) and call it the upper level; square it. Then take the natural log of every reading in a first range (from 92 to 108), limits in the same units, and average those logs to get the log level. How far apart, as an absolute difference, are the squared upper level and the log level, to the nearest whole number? 2357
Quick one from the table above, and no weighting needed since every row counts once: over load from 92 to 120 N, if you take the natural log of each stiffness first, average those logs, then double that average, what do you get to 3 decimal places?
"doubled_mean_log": 7.698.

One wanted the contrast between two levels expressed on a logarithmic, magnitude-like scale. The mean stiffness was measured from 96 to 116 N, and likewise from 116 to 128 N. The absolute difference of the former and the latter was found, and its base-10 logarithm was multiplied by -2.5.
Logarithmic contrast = -1.24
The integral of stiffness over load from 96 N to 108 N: 592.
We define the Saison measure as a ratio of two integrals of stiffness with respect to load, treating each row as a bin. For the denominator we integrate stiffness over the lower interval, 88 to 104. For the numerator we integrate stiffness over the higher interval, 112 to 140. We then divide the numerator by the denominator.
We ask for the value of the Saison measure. 1.80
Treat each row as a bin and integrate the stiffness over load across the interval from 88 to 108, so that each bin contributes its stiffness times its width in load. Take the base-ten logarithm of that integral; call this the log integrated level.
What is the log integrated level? 2.987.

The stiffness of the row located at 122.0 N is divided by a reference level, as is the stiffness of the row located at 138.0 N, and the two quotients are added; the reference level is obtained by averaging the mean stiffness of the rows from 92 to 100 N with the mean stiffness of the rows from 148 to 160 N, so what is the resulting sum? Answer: 2.18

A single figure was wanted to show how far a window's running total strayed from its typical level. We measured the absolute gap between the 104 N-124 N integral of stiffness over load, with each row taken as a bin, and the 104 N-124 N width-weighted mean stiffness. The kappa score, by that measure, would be 905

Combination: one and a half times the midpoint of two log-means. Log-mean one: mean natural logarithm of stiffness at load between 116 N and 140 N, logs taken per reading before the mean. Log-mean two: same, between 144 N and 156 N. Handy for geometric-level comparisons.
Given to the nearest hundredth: 5.83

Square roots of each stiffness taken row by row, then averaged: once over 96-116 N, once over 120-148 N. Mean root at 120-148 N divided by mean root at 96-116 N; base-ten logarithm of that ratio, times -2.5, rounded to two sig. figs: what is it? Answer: -0.040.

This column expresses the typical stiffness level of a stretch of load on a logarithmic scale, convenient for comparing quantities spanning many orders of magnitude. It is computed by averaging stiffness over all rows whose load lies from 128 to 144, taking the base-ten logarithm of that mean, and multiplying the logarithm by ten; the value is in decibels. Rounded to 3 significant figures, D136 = 17.1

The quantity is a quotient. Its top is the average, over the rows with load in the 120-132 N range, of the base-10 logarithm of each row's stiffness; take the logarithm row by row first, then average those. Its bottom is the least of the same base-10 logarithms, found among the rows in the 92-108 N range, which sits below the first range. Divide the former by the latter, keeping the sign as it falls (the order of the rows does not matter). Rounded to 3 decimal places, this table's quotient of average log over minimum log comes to 1.033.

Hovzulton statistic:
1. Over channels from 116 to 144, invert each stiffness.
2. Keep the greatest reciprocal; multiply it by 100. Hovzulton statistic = 2.15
